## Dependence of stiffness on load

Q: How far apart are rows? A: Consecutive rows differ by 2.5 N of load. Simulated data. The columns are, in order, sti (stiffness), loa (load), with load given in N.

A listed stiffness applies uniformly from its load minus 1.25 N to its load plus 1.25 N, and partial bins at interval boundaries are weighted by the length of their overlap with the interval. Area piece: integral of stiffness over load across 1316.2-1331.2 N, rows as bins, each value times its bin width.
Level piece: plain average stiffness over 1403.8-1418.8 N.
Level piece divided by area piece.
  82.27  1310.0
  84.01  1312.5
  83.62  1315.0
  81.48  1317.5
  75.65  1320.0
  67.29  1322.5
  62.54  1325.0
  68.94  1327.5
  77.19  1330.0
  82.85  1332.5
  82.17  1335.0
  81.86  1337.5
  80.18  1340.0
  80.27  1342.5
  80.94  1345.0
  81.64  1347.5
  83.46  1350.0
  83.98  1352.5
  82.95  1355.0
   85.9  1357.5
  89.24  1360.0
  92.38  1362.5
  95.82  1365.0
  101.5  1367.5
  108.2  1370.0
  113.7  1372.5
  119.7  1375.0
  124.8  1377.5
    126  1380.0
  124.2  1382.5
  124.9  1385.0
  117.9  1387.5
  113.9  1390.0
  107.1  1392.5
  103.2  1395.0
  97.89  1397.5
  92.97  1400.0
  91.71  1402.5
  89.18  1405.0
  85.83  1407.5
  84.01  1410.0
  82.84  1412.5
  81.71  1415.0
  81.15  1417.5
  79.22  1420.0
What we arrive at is 0.078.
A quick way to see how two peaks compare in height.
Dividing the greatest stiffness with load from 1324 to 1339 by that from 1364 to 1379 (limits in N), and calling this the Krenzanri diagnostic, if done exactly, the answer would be 0.664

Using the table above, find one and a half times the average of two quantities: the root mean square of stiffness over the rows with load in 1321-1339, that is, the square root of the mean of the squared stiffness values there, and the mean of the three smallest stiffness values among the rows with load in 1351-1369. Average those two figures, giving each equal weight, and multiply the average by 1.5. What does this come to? 120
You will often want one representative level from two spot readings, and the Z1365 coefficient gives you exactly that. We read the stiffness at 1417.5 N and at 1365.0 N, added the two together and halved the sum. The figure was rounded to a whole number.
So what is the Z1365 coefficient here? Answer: 88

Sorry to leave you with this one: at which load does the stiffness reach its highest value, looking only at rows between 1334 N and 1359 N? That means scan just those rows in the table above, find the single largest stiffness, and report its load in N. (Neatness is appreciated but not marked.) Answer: 1357.5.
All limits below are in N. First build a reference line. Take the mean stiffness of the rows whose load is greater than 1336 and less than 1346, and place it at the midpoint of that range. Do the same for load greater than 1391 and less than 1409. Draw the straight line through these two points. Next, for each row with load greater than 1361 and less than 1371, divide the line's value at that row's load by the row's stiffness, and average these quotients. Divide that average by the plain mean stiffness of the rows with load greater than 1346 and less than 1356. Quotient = 0.0106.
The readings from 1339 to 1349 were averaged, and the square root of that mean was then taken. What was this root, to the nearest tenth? 9.0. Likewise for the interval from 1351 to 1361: 9.2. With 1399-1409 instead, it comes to 9.5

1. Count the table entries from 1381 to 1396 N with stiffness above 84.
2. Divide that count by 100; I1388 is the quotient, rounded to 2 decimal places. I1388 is 0.06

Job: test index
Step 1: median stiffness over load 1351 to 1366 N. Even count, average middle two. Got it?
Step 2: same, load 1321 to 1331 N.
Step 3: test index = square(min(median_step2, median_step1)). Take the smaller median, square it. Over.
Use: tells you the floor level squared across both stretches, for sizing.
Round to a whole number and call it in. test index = 4640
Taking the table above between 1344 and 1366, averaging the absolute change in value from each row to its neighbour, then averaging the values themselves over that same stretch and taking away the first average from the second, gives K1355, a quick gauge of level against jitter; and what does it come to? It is 84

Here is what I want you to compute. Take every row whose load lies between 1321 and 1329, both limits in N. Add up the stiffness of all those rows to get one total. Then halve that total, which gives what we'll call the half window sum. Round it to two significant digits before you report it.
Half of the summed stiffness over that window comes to 99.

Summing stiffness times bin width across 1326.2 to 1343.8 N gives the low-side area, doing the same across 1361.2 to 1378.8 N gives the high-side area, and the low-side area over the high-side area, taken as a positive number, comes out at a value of 0.73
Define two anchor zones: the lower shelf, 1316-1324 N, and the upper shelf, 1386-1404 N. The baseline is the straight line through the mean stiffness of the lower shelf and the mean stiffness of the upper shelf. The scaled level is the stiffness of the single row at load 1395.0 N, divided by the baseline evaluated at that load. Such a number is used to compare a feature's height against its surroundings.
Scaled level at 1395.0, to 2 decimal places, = 1.00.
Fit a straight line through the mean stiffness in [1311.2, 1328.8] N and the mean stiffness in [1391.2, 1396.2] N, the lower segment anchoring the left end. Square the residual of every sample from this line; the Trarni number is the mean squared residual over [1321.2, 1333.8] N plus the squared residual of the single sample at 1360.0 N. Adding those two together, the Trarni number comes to 78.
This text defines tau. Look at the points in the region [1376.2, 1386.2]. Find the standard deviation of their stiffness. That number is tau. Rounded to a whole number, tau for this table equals 1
